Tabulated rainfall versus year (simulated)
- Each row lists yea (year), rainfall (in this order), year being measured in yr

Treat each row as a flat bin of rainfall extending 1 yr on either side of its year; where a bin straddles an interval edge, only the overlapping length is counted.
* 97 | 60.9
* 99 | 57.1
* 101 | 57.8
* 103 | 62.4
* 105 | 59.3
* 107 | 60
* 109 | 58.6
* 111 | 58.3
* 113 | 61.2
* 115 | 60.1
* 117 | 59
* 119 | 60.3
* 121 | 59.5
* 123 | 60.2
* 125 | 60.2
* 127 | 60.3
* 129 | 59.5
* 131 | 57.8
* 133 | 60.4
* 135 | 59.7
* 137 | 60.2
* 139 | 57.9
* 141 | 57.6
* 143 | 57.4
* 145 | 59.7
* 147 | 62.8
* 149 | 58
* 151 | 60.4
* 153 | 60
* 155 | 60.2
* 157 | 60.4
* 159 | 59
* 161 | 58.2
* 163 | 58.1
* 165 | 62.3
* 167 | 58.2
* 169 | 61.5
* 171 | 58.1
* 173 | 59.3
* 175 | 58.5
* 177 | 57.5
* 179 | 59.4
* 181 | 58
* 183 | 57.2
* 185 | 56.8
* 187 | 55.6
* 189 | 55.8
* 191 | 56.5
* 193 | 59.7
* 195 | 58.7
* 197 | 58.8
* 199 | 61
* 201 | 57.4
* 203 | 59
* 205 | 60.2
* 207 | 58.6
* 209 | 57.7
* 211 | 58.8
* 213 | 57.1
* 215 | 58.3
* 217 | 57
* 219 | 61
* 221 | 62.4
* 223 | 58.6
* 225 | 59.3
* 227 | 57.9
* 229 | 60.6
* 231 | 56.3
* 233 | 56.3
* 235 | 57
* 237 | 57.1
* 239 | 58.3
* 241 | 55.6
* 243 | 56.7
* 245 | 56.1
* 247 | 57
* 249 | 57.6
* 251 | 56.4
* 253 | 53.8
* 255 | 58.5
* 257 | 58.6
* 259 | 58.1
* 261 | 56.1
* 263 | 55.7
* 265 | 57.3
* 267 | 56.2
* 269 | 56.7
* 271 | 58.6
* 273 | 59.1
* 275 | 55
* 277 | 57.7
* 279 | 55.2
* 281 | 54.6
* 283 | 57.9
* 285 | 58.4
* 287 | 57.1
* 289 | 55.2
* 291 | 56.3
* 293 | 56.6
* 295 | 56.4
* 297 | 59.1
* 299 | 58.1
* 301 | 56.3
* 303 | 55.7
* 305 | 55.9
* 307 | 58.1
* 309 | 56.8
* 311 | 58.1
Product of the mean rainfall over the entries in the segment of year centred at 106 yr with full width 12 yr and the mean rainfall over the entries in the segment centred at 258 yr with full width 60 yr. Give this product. 3385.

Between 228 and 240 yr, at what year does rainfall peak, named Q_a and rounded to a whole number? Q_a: 229 yr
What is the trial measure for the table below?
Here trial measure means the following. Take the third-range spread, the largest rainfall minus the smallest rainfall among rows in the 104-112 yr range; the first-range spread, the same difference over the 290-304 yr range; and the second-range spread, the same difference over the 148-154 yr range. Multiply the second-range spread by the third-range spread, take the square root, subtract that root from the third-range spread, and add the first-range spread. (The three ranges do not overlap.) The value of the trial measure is 3.08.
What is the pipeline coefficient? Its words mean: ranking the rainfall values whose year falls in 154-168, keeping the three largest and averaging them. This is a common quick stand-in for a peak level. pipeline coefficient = 60.97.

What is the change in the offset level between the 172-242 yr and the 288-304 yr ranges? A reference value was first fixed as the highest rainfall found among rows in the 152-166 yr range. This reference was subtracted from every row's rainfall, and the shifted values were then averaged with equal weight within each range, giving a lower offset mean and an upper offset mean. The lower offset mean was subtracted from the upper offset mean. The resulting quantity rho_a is -1.5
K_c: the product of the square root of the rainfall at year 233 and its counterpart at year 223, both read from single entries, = 57.4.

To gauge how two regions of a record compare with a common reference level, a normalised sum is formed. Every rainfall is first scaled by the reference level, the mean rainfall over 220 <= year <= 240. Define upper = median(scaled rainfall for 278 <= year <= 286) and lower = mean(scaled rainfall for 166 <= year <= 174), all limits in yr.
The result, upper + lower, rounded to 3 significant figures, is 1.98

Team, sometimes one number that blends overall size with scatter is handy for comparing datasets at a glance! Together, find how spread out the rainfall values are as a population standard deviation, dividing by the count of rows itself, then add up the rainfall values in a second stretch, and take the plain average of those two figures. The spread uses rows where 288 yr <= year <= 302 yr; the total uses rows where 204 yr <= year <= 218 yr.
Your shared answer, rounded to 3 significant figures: 204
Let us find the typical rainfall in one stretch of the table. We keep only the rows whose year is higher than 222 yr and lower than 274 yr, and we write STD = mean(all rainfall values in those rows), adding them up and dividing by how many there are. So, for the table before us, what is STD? 57.3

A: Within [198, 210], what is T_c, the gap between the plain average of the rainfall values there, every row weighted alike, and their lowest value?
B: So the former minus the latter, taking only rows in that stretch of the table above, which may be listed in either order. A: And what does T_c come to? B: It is 1.58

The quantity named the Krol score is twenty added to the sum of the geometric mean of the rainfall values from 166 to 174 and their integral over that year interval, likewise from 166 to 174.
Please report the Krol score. 553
